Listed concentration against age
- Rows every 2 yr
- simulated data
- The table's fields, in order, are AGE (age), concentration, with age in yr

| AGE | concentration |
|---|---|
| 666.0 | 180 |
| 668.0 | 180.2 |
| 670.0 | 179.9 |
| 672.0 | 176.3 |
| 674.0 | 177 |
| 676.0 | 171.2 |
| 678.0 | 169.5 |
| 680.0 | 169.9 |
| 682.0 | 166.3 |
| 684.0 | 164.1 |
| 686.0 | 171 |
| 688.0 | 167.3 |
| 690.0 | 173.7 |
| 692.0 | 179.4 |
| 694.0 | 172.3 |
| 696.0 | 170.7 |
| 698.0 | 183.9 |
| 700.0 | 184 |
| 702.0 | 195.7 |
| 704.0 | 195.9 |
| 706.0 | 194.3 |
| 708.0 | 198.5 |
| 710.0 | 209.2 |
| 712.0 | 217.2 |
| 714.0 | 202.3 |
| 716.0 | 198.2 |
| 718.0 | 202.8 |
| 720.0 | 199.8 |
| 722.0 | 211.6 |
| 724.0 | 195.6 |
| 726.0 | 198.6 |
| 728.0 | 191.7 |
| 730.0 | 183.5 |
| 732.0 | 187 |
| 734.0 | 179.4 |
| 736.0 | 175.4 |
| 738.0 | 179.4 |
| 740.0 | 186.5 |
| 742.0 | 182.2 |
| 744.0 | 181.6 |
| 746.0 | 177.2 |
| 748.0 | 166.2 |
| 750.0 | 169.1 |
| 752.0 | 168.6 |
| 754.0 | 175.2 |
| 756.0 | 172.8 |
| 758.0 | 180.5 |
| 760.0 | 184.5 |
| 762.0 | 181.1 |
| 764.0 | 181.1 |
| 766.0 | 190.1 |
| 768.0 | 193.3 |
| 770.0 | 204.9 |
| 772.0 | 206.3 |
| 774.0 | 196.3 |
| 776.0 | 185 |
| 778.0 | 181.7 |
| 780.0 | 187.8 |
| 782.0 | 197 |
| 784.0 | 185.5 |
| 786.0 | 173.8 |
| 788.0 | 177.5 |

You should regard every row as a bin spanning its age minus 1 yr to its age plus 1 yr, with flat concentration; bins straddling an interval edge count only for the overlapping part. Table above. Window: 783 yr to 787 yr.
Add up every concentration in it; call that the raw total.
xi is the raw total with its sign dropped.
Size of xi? 359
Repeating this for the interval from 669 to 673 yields 356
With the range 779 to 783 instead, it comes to 385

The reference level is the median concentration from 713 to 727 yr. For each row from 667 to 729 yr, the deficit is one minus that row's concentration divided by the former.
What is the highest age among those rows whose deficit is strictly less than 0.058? 728.0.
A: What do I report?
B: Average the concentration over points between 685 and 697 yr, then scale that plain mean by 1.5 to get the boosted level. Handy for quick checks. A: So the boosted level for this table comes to 259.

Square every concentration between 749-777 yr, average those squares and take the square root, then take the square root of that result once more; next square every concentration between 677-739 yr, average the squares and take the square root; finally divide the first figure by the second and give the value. 0.073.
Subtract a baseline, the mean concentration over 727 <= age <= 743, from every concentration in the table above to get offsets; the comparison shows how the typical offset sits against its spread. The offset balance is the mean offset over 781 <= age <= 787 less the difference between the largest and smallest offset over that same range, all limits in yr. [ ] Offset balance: -20.9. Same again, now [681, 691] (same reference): -24.3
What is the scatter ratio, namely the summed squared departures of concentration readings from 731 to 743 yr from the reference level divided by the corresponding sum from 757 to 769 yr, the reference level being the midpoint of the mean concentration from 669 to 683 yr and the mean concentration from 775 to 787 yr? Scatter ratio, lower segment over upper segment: 0.4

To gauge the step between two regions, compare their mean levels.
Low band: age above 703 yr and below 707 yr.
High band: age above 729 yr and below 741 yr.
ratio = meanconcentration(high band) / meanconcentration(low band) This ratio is 0.93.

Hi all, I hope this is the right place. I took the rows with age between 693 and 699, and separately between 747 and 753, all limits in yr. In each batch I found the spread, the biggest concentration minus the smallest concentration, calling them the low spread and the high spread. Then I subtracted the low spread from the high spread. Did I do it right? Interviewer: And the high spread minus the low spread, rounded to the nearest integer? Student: -10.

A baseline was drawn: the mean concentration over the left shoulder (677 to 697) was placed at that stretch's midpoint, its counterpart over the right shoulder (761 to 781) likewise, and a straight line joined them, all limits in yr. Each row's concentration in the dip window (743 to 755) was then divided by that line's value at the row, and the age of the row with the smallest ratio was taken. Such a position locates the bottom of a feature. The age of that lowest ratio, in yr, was 748.0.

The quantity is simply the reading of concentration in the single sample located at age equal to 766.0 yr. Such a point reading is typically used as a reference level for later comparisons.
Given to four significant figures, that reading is 190.1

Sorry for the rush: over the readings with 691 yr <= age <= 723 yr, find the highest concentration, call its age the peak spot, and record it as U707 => 712.0 yr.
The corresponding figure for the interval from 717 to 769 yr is 722.0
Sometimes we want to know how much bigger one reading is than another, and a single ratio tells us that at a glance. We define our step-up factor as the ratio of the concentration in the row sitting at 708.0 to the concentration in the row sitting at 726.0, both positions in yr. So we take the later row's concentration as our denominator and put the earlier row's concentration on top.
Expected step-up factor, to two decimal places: 1.00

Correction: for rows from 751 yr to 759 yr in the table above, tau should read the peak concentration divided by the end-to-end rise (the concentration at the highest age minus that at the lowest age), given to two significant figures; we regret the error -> 15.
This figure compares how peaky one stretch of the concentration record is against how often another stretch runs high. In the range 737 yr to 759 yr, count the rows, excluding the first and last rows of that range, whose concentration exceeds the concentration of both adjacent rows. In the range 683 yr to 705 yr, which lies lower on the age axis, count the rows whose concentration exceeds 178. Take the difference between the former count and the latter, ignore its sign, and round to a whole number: 2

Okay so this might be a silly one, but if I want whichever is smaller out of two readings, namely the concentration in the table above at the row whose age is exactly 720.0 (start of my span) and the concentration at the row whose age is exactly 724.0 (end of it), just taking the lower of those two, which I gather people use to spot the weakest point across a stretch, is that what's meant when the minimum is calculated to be 196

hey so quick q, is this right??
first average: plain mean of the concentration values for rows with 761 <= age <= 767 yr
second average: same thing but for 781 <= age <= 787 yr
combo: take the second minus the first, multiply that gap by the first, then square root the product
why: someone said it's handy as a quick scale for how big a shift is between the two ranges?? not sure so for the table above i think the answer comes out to 16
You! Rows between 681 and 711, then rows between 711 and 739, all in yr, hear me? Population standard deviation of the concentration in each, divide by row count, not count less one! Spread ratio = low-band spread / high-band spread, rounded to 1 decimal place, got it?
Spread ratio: 1.1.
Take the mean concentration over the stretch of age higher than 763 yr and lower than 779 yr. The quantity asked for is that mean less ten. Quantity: 182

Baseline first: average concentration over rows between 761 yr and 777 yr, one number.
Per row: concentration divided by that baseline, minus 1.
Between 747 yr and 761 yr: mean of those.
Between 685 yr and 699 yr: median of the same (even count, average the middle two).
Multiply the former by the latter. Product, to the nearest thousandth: 0.010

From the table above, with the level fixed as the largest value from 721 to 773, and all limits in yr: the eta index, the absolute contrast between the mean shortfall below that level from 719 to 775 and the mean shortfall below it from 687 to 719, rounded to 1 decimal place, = 4.6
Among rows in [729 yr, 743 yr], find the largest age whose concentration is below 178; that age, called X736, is 736.0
